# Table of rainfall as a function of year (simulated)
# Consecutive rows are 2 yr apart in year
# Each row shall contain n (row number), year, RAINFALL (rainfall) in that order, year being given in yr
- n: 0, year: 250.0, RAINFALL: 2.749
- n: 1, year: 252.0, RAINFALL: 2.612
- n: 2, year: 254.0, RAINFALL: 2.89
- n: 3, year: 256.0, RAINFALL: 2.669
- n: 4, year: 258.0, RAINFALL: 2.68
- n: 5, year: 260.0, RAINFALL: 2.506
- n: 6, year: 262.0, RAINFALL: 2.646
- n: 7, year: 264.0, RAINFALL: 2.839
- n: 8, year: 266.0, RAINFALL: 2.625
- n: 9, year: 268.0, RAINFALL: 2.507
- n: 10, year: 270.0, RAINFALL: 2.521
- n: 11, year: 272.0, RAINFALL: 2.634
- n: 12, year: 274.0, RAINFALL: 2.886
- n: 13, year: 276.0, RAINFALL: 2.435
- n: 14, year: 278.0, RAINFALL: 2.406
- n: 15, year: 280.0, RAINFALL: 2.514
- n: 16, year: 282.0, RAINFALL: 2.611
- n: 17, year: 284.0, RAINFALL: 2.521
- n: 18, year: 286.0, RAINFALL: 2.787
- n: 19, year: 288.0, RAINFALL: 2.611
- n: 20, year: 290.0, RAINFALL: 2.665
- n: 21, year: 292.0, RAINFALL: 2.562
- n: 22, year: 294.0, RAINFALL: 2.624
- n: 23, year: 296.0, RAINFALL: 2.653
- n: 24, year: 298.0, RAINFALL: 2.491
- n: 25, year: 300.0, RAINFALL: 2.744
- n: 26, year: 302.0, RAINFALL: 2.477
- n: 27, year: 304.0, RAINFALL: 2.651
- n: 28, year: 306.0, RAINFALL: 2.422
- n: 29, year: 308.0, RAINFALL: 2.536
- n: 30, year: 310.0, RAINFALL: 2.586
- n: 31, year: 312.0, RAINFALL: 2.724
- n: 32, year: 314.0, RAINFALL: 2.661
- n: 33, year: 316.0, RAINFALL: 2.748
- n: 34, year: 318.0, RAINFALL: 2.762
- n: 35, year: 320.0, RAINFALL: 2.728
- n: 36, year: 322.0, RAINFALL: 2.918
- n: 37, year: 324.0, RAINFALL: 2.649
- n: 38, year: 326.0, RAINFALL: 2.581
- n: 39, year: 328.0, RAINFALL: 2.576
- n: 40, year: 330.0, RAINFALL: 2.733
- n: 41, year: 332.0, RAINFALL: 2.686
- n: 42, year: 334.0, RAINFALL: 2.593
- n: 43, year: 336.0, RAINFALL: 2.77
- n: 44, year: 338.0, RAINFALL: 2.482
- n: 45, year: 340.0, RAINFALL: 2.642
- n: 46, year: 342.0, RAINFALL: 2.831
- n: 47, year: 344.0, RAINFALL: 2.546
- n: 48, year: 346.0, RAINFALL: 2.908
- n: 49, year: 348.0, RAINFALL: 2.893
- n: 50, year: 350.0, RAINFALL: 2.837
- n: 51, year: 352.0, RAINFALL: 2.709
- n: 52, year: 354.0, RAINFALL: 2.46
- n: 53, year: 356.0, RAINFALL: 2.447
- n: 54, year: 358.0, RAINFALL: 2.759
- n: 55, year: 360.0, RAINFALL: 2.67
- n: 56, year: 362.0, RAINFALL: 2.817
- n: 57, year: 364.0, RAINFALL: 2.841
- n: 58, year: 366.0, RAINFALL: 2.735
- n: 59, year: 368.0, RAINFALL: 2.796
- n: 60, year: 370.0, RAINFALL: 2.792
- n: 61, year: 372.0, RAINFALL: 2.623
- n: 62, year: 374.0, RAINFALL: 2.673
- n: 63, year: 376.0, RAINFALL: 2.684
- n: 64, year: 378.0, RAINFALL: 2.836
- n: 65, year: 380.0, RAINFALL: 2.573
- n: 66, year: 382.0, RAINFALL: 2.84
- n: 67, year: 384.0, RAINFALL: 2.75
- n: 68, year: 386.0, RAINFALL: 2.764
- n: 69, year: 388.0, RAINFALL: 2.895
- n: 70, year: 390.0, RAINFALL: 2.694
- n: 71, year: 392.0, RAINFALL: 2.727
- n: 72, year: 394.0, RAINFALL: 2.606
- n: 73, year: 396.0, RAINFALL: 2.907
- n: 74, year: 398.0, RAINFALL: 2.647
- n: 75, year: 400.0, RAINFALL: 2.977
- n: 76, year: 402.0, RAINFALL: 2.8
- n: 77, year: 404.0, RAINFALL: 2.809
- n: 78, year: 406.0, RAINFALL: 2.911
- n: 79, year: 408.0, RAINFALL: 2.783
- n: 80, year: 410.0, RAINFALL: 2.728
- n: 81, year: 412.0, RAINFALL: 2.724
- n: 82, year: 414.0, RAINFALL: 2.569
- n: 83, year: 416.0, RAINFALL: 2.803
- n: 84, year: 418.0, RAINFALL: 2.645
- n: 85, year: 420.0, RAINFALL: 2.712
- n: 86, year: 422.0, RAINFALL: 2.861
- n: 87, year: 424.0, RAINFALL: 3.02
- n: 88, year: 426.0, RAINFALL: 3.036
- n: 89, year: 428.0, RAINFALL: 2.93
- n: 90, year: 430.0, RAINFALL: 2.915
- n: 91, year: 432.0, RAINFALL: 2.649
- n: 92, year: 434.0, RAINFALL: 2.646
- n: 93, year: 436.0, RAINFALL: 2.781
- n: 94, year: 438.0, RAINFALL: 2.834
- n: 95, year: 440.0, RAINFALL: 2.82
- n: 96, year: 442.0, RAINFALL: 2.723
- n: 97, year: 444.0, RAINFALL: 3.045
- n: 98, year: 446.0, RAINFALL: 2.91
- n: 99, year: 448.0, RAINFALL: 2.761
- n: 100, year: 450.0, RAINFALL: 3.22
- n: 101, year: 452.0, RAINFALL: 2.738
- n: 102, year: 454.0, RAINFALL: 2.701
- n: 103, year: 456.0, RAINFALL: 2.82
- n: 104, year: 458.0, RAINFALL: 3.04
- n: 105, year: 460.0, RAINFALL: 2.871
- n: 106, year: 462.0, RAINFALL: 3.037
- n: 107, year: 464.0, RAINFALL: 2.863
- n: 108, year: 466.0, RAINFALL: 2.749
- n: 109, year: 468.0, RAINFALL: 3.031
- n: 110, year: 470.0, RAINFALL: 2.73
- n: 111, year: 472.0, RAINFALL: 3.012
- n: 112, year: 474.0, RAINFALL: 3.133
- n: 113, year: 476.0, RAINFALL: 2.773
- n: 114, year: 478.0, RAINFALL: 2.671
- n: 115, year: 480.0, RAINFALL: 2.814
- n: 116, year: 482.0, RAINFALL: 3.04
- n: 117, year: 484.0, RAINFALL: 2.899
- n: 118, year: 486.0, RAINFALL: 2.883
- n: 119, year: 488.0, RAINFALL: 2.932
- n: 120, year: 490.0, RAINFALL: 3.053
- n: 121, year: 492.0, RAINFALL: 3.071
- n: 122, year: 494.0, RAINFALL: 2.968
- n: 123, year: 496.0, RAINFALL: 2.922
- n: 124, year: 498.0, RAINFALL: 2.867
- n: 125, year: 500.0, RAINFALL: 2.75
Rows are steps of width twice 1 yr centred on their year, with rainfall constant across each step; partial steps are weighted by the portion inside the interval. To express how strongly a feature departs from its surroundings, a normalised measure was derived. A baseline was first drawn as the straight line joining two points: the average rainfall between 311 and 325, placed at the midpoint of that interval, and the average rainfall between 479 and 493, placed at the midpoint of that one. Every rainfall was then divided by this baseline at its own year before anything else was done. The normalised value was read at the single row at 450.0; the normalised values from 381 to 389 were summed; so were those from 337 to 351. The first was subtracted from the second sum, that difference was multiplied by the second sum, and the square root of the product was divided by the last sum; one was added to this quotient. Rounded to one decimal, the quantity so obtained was 1.5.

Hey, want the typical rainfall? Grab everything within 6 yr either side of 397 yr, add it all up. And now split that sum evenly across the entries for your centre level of 2.78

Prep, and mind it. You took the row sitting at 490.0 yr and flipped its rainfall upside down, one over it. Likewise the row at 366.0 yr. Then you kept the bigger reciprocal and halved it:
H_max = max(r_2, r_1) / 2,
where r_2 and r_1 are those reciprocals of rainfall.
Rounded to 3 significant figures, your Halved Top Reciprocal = 0.183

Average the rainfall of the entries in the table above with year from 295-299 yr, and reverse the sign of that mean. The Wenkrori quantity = -2.57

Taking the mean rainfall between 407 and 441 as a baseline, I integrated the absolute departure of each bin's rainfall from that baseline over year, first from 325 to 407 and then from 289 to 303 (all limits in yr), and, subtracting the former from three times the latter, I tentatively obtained -1.4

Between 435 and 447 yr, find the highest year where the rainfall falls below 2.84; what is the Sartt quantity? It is 442.0 yr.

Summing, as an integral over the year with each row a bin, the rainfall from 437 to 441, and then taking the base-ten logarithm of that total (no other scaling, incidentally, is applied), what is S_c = 1.05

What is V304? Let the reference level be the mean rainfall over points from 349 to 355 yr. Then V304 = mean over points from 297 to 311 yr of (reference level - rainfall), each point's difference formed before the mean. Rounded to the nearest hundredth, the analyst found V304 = 0.11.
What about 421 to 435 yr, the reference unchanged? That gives -0.20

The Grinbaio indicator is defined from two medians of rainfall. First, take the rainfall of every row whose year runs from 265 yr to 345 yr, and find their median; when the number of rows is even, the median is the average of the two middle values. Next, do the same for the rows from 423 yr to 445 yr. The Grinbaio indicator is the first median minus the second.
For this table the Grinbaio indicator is -0.21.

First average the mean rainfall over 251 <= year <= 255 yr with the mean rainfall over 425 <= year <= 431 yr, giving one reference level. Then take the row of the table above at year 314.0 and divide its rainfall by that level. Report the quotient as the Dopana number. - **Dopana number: 0.932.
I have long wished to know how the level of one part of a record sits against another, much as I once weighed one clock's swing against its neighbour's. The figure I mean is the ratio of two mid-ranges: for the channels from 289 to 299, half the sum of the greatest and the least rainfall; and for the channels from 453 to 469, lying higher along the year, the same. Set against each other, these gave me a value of 0.90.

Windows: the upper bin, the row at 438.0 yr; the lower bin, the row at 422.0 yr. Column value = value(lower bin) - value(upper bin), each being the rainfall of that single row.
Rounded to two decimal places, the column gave 0.03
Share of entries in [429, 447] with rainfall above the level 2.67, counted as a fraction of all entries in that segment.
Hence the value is 0.78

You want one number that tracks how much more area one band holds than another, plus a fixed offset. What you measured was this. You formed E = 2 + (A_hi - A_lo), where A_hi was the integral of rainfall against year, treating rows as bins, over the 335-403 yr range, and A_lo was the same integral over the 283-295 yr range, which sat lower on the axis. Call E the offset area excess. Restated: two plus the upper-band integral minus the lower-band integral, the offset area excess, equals 156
